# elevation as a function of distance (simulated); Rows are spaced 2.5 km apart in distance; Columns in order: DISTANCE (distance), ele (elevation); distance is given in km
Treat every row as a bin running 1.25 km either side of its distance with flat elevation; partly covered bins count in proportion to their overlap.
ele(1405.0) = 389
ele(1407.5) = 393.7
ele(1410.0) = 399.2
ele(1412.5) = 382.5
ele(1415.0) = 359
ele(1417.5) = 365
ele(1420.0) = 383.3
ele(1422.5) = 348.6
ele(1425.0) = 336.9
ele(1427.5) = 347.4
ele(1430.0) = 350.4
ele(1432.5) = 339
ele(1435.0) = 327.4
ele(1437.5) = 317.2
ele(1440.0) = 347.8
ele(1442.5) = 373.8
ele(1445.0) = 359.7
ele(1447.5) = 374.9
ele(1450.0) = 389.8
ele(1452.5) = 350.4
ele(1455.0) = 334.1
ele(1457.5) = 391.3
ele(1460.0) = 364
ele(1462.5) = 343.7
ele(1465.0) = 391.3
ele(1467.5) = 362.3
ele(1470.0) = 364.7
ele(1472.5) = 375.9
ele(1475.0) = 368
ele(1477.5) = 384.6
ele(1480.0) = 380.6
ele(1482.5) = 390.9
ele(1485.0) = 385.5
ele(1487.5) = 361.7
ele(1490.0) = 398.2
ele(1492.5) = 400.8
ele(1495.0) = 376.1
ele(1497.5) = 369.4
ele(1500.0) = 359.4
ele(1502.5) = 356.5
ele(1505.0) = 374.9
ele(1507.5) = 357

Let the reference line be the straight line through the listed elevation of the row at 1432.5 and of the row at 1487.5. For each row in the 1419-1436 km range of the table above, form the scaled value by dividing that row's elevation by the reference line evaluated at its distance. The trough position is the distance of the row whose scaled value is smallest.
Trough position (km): 1435.0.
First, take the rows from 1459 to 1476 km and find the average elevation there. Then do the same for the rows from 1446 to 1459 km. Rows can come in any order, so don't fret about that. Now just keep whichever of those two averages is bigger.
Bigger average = 368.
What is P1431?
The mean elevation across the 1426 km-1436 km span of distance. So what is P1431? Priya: 341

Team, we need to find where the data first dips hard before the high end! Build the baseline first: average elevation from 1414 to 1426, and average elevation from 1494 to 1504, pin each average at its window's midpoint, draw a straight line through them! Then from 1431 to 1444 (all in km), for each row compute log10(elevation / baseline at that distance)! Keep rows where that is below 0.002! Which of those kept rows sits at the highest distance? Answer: 1440.0 km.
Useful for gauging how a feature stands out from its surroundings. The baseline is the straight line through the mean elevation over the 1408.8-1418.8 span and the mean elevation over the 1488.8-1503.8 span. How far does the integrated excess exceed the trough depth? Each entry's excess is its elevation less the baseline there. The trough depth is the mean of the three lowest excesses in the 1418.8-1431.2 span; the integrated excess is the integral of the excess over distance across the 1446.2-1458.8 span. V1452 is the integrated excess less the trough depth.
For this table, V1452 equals -74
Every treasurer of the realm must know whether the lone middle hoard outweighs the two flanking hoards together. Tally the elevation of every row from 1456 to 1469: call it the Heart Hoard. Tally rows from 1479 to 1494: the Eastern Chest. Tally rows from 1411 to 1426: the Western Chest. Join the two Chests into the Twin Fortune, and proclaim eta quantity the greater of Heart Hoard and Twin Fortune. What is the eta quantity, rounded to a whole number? 4493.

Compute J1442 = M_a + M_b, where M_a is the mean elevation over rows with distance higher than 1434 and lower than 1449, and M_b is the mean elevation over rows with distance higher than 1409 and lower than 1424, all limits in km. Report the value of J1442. 723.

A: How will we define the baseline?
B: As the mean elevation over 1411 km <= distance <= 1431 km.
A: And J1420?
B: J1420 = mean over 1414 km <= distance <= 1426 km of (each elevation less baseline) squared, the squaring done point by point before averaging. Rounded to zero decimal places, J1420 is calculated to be 245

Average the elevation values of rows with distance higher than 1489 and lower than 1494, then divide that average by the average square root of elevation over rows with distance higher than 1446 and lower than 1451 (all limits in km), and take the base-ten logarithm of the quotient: 1.31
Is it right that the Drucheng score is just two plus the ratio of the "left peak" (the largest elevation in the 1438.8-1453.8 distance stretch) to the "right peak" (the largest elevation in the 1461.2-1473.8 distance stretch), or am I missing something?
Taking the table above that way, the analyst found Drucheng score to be 2.996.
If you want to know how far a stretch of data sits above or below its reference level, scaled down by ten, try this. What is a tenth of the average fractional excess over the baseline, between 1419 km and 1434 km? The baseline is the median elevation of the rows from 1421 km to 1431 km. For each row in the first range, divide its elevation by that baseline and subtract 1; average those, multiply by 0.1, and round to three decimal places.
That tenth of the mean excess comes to 0.001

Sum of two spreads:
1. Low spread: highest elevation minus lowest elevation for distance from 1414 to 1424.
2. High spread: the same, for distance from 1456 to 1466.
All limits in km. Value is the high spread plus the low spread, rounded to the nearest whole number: 82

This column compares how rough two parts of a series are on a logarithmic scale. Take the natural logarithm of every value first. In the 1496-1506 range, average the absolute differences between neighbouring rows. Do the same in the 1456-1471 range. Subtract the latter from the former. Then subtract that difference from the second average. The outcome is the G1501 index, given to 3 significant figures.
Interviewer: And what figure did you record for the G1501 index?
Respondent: 0.109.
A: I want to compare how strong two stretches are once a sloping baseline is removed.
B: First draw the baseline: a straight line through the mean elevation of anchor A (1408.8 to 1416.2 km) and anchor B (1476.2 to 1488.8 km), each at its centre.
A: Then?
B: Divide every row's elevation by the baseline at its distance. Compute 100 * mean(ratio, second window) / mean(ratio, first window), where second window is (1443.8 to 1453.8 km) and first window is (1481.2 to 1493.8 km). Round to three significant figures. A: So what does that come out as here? 95.2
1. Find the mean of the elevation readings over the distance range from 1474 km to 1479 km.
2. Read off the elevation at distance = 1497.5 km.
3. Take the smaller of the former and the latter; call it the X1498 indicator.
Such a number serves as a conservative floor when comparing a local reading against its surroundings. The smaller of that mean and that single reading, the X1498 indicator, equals 369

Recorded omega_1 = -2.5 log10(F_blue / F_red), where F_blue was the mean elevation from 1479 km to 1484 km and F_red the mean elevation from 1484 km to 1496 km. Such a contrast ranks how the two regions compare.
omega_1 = -0.004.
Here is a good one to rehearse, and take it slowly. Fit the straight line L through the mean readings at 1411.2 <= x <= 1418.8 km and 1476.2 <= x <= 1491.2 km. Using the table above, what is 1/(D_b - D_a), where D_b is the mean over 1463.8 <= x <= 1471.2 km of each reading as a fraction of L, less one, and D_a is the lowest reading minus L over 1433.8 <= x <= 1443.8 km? 0.018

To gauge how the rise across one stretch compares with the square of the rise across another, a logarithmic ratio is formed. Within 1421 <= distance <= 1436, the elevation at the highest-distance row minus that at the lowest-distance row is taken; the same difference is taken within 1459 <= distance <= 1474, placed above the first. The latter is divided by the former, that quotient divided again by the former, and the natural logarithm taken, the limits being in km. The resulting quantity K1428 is -3.6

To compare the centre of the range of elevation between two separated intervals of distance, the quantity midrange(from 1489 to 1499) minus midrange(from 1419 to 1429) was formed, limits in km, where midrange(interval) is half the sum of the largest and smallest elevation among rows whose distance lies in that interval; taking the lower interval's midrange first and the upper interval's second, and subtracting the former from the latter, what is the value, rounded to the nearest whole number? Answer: 25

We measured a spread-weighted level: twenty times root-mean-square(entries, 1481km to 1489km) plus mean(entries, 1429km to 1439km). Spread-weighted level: 7925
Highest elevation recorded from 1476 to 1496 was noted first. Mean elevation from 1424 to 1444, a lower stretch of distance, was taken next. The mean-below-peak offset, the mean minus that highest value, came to -58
